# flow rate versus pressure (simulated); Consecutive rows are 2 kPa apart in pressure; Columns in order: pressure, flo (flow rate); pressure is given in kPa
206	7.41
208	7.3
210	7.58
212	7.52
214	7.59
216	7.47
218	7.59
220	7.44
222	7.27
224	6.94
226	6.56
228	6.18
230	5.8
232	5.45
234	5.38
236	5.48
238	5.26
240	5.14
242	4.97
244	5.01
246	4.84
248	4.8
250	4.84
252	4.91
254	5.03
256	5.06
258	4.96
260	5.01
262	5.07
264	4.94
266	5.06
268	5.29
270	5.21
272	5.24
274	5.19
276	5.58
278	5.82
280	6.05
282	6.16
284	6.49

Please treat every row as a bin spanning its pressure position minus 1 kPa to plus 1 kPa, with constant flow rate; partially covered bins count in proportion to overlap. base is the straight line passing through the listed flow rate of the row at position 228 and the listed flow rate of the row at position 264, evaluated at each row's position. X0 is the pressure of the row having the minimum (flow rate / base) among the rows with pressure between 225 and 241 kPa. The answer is 240 kPa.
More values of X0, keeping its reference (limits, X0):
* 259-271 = 260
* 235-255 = 246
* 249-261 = 250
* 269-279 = 270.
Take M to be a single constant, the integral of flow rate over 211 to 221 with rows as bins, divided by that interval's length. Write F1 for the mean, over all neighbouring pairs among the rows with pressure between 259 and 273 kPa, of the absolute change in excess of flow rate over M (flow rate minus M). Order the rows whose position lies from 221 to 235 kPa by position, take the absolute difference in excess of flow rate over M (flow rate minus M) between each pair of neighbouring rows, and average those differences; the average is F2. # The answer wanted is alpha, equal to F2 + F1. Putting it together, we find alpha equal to 0.42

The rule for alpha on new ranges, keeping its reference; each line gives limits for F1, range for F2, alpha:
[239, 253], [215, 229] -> 0.34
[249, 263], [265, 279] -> 0.24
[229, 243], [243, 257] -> 0.25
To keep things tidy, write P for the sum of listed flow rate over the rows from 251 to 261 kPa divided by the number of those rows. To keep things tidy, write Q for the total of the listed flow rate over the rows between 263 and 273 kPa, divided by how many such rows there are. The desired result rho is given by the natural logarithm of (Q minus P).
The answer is -1.9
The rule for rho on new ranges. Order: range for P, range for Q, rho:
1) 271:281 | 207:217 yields 0.7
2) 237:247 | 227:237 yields -0.5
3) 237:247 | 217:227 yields 0.7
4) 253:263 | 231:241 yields -1.2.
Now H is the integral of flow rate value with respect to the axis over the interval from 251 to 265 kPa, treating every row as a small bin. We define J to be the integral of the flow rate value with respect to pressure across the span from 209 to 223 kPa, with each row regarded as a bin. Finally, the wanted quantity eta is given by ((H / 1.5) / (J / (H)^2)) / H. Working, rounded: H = 70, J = 105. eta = 31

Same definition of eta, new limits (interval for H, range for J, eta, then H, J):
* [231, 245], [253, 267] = 51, 73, 70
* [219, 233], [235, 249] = 78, 91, 71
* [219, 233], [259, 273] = 78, 91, 72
